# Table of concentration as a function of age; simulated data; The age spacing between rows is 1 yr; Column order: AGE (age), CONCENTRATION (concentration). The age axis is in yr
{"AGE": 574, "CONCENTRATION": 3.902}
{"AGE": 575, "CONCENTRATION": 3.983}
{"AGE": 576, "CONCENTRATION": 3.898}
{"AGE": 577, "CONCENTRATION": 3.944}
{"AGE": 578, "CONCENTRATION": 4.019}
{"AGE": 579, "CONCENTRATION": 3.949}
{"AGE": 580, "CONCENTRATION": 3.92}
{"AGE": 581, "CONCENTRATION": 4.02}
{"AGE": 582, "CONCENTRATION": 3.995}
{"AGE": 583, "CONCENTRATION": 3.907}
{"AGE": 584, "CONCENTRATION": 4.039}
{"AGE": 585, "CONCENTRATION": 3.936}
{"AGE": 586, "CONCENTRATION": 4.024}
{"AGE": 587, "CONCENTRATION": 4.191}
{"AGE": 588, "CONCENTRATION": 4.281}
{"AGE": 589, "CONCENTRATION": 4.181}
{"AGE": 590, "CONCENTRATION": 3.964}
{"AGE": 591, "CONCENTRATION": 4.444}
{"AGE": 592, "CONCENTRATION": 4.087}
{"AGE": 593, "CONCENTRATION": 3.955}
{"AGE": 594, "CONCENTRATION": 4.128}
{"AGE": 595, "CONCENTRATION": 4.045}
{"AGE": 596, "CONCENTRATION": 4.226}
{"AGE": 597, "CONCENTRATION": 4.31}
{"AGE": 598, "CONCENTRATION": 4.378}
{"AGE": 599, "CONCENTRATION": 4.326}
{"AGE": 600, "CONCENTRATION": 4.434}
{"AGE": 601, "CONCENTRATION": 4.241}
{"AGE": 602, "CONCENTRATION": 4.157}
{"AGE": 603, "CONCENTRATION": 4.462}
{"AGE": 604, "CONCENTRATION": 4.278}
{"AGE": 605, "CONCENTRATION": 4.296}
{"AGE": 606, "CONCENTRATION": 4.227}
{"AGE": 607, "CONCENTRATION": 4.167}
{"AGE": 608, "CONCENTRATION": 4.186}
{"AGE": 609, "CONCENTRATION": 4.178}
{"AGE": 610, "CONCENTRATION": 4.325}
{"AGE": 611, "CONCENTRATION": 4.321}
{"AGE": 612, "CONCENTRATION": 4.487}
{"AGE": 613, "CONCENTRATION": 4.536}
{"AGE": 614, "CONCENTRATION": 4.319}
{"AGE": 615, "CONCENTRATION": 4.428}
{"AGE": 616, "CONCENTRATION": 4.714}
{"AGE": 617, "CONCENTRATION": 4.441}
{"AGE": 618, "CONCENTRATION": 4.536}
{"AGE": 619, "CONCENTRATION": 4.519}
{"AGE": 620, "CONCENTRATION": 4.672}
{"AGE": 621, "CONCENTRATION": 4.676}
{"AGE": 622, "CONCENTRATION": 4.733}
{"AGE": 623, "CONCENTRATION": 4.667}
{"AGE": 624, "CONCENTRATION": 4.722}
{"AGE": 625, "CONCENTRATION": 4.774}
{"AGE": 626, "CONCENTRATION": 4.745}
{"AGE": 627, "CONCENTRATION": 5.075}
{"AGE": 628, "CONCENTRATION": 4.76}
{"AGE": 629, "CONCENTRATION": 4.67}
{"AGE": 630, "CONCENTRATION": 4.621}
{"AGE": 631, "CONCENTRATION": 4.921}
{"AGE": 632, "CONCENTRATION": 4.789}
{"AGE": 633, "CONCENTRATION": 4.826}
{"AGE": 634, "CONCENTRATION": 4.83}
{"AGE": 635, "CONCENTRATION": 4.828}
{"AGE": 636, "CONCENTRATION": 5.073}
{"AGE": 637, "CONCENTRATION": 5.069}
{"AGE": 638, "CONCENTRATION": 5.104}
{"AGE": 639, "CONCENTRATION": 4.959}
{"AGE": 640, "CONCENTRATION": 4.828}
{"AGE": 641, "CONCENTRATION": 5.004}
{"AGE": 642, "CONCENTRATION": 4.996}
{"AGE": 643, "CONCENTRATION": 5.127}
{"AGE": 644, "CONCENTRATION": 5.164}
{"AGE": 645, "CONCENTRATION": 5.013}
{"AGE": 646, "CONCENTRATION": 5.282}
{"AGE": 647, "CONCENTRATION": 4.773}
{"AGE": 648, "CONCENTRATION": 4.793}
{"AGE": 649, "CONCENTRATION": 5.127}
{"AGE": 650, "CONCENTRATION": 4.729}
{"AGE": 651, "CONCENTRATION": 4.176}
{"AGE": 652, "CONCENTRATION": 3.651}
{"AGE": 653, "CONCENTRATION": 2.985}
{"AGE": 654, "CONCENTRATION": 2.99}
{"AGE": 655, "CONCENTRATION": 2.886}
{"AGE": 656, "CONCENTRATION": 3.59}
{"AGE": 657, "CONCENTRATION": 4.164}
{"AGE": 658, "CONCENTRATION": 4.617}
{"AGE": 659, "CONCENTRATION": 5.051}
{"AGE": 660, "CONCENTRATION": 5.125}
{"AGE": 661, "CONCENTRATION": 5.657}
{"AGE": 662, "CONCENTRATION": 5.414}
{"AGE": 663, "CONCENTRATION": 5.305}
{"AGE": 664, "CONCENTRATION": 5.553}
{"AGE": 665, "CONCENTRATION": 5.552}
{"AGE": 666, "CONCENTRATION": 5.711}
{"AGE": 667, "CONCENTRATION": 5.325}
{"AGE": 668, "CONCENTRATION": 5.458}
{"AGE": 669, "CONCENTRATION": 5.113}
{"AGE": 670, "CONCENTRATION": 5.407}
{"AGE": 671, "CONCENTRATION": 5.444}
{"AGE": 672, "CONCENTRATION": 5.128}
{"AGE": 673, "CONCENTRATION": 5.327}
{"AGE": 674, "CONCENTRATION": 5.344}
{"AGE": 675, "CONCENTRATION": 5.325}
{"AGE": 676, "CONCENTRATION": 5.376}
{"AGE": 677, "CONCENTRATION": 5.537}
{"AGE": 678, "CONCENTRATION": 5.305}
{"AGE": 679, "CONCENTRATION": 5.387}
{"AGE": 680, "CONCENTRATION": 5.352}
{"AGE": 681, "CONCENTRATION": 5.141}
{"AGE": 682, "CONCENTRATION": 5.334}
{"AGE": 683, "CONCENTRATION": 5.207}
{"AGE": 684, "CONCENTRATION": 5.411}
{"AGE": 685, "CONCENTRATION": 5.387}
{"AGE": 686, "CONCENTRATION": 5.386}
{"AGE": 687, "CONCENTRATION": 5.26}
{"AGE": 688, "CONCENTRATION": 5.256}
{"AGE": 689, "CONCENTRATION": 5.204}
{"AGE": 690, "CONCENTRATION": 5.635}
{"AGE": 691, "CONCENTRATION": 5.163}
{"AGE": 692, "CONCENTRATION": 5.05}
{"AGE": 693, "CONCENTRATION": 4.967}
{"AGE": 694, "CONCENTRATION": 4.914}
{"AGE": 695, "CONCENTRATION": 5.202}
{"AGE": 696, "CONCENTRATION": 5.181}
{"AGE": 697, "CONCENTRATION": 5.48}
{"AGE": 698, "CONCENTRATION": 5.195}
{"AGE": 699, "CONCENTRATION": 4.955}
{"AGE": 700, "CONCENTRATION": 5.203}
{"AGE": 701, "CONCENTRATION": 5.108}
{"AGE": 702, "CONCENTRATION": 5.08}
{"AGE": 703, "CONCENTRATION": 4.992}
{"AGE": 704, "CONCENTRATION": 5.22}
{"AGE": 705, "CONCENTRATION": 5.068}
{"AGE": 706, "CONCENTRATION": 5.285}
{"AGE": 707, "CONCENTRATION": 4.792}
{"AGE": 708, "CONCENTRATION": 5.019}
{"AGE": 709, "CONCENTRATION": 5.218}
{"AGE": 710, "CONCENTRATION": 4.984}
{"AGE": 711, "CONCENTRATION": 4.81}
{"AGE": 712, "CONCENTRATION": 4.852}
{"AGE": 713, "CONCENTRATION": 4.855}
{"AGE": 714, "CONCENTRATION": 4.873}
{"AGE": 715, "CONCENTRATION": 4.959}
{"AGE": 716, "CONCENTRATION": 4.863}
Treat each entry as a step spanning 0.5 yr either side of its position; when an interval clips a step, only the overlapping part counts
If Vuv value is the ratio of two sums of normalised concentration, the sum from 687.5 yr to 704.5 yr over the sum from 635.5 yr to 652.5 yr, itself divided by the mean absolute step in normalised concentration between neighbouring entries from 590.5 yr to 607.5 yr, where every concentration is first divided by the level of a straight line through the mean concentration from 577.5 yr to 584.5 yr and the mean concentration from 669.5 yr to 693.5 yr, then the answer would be 29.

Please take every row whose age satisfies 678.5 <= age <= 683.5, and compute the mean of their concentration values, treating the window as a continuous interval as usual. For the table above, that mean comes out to 5.3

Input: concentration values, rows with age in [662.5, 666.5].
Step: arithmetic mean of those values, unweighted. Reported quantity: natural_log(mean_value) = 1.71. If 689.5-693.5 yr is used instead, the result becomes 1.65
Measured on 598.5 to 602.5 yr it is 1.46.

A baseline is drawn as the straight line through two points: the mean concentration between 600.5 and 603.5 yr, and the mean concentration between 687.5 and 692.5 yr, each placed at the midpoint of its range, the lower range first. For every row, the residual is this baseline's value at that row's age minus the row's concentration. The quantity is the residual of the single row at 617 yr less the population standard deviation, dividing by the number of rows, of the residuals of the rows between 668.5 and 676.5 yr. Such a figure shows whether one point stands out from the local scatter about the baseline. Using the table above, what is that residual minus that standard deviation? -0.1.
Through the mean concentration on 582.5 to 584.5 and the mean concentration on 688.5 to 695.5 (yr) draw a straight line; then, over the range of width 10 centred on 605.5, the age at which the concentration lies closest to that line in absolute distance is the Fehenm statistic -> 606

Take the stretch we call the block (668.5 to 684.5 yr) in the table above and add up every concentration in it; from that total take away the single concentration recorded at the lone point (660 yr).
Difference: 80.0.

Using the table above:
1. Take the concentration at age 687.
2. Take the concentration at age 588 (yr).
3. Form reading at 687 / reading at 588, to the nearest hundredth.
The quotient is 1.23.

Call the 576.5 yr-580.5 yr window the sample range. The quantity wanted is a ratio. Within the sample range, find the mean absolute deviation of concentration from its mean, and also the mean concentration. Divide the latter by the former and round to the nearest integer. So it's 130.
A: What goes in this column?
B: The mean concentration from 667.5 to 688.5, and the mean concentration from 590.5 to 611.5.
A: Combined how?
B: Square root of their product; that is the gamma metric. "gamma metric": 4.8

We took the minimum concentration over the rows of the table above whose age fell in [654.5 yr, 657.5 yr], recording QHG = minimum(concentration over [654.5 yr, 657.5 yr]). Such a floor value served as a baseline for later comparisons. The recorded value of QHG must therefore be 2.886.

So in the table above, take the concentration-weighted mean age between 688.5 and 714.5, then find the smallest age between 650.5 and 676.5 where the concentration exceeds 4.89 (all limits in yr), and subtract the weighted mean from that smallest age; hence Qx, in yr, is -42.3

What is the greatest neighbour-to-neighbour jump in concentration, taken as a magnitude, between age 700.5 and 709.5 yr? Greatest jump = 0.49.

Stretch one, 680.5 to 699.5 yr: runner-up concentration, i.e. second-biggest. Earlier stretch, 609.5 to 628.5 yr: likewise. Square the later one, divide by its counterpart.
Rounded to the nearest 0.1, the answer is 6.3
